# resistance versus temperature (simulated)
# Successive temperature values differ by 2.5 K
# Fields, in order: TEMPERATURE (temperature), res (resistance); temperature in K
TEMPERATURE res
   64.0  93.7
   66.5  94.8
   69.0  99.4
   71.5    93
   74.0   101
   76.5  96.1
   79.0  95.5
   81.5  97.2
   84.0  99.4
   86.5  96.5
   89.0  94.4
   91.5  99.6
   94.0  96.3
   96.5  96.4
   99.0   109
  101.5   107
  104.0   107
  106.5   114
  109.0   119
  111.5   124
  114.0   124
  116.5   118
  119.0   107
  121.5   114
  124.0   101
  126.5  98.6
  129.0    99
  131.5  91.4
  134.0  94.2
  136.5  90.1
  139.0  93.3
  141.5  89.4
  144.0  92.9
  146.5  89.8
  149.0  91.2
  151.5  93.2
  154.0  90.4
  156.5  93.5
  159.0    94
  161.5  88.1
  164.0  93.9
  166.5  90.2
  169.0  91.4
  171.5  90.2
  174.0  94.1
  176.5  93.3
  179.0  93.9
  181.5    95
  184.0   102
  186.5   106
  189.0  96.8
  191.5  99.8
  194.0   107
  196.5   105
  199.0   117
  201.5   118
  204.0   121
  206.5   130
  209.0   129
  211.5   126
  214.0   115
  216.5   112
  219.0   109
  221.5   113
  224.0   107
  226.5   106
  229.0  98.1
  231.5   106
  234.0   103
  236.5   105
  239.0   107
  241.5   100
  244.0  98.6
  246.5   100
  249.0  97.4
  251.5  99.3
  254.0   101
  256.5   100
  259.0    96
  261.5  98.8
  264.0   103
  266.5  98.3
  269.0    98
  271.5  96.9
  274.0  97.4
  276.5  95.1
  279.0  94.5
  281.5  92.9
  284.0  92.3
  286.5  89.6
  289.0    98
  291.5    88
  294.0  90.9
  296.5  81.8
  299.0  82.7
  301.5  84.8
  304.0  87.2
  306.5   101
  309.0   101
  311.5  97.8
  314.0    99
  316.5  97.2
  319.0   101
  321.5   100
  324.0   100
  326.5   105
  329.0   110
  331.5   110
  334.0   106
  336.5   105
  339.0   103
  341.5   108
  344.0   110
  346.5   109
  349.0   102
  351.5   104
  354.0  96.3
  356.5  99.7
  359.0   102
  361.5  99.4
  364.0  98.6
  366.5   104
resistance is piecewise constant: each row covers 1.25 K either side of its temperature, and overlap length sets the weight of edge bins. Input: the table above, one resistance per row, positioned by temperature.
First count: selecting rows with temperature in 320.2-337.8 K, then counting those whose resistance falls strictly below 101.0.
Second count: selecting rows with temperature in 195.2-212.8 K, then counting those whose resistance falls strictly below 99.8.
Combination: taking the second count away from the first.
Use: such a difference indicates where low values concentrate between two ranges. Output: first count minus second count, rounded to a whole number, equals 2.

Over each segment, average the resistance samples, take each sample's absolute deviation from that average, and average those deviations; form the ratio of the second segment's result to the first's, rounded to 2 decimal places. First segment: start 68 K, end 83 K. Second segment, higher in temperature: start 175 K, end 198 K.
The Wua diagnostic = 2.11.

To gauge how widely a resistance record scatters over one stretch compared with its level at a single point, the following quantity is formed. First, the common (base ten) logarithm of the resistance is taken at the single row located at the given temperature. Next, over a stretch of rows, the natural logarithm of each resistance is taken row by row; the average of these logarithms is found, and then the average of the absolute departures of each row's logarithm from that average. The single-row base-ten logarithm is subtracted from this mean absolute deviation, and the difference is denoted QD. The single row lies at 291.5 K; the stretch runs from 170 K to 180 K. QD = -1.93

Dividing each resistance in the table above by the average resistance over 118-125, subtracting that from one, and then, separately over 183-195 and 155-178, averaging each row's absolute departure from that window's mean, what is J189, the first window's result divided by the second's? 1.8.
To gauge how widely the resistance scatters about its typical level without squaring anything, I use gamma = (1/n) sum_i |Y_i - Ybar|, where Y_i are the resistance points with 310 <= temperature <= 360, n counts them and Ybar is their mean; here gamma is 4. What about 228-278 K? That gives 3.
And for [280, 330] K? 6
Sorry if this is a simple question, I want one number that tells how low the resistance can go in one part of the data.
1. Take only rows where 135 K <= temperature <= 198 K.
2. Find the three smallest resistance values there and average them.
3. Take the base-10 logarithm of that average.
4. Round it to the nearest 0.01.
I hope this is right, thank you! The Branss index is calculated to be 1.95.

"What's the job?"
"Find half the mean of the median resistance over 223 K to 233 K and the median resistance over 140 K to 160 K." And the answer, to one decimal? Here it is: 49.5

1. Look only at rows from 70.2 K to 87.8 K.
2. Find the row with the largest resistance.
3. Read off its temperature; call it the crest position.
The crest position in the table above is 74.0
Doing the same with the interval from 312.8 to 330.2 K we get 329.0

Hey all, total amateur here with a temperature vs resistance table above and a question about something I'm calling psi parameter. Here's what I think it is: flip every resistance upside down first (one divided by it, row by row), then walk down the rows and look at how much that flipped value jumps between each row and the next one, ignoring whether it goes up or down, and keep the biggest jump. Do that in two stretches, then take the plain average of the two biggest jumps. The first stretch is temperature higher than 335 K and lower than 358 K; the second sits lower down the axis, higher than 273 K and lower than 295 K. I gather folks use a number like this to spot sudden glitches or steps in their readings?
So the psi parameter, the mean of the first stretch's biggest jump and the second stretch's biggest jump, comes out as 0.0010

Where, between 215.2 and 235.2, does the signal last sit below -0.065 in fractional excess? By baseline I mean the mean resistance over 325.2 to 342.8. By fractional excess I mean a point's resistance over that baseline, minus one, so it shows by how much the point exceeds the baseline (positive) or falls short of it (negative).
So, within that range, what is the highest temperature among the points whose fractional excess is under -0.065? 229.0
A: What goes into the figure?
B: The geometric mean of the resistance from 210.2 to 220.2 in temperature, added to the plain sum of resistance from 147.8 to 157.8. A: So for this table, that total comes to 484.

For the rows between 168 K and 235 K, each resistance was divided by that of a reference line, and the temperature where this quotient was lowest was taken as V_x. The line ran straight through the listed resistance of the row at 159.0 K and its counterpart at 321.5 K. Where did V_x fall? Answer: 171.5 K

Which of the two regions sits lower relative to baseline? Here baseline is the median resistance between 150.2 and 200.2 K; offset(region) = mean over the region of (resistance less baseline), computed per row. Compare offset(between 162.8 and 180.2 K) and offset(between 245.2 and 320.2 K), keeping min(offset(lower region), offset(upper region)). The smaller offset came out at -2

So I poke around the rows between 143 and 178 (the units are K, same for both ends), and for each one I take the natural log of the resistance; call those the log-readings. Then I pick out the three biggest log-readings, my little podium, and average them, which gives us 4.54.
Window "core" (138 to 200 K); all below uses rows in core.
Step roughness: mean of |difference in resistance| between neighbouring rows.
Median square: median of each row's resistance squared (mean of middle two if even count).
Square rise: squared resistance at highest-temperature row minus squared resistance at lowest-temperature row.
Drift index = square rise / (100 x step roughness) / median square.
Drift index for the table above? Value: 0.0015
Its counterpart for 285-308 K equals 0.0005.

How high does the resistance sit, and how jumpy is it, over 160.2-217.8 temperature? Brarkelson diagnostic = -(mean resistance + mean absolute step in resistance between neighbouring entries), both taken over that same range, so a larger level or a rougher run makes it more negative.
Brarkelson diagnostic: -109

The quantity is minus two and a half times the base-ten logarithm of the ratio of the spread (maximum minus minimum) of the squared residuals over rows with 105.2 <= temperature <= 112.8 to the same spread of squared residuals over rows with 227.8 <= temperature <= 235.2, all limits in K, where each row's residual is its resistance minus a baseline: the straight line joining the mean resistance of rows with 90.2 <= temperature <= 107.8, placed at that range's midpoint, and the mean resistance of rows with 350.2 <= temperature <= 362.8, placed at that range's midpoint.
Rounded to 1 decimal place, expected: -3.2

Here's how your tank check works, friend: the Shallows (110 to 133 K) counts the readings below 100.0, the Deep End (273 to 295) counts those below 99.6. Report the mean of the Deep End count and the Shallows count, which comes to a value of 6.0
